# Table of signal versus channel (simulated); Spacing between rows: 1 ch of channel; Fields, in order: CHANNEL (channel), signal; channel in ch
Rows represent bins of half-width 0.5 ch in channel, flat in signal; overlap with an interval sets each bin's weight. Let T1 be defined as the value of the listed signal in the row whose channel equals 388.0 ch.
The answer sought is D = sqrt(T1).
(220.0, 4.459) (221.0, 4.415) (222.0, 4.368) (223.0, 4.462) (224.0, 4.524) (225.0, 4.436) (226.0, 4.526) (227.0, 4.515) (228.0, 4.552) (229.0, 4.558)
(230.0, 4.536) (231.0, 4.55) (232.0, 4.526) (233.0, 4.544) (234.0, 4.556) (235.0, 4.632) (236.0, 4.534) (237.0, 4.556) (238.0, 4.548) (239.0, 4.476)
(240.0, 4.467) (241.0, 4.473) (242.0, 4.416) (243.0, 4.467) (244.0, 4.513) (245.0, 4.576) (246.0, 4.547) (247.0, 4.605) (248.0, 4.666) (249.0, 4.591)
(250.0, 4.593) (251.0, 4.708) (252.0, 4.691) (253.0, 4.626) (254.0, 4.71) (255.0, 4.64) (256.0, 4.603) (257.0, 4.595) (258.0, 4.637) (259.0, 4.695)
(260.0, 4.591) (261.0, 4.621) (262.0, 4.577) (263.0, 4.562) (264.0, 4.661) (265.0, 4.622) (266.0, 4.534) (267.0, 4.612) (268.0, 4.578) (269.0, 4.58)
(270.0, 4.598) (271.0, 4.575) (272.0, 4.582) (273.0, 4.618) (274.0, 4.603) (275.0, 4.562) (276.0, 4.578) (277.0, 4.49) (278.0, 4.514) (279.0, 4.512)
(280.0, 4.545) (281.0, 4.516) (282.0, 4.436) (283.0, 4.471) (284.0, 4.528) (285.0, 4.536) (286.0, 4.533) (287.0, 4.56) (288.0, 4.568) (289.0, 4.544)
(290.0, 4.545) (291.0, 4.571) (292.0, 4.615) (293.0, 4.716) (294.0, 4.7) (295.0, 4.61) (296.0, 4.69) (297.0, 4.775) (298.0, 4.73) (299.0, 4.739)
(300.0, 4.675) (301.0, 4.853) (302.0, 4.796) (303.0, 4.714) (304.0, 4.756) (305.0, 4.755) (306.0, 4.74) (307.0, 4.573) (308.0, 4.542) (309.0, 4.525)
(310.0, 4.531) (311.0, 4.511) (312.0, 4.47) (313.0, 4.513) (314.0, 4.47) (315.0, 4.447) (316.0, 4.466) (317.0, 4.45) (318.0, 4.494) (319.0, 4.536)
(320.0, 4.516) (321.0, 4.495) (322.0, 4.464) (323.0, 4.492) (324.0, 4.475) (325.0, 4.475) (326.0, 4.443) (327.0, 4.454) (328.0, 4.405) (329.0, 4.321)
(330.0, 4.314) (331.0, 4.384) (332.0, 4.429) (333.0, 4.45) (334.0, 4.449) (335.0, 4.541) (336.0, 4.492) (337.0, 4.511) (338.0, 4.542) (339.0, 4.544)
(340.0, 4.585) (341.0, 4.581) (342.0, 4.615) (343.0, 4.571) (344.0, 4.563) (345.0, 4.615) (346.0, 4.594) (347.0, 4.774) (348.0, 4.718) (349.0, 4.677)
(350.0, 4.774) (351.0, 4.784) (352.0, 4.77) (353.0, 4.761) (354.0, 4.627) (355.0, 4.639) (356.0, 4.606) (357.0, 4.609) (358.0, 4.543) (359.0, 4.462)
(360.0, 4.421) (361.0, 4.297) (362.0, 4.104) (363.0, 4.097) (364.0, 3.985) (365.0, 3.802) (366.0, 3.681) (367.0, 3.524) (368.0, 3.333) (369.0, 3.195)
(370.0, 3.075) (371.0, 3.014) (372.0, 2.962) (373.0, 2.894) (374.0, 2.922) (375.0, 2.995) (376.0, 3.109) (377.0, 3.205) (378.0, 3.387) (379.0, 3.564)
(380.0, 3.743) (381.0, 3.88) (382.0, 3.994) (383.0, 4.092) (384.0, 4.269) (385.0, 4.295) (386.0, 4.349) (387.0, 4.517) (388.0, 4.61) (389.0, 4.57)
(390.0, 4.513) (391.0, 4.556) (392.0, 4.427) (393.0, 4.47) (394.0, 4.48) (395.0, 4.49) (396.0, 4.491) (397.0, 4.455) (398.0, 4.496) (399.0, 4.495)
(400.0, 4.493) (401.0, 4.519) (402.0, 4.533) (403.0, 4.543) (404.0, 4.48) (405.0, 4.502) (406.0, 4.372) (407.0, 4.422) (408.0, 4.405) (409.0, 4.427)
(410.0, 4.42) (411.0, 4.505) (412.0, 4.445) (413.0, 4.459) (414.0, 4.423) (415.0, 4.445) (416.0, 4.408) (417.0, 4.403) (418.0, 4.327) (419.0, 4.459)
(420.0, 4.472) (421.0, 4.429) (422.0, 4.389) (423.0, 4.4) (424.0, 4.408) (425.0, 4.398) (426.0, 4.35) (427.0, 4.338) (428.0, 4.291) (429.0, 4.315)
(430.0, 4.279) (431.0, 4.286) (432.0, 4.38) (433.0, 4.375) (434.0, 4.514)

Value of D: 2.15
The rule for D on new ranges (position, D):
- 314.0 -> 2.11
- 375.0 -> 1.73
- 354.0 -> 2.15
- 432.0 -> 2.09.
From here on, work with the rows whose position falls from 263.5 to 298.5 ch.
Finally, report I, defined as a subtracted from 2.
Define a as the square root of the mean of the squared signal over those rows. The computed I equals -2.58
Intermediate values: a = 4.58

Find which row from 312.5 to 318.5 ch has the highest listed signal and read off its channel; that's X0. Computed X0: 313.0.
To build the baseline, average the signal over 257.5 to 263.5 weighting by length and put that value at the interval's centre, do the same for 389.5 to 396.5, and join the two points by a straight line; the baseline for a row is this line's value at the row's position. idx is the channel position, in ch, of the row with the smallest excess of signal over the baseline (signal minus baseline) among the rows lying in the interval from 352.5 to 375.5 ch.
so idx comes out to 373.0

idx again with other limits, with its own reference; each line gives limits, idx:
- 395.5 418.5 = 418.0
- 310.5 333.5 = 330.0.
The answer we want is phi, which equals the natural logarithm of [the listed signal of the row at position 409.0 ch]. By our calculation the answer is 1.49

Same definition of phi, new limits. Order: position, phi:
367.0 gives 1.26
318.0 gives 1.50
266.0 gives 1.51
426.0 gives 1.47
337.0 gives 1.51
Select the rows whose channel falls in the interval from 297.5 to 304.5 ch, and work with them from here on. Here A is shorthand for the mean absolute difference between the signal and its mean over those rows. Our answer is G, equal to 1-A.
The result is 0.957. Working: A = 0.0427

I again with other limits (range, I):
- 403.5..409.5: -2.43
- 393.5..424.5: -2.45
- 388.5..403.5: -2.50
